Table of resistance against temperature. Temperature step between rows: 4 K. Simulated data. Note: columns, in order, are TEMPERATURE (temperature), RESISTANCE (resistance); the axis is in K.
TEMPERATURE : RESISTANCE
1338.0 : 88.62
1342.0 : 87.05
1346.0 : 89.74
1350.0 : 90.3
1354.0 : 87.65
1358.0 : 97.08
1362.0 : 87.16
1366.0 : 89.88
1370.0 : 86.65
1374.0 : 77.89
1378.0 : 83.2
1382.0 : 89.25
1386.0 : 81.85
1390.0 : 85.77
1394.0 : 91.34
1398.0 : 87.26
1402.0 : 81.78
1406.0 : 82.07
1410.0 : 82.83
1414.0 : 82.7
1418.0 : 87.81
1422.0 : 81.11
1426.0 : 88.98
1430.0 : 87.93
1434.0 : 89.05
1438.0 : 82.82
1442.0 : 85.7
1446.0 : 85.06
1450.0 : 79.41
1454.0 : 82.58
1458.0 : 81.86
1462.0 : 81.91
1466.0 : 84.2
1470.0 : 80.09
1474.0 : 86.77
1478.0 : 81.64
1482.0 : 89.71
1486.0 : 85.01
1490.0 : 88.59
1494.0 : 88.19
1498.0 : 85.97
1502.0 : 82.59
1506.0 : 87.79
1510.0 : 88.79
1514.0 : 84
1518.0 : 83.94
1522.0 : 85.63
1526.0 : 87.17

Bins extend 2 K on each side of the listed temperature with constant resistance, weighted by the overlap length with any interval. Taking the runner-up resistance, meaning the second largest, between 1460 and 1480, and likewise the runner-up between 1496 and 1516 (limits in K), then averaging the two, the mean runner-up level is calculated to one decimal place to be 86.0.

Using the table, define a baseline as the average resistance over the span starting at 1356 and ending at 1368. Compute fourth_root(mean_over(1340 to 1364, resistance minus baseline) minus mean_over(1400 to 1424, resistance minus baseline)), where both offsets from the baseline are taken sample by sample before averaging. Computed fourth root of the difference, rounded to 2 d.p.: 1.61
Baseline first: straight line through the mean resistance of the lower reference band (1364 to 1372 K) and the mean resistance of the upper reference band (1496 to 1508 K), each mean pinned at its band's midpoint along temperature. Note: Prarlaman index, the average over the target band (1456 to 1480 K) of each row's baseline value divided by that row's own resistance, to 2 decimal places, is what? 1.04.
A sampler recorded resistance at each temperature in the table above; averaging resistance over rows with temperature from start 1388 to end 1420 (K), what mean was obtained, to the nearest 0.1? 85.2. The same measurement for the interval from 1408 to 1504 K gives 84.7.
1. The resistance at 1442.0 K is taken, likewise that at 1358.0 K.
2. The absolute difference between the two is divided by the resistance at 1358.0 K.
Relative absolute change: 0.12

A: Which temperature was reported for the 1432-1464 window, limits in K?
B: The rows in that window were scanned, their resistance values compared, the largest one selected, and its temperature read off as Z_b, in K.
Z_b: 1434.0 K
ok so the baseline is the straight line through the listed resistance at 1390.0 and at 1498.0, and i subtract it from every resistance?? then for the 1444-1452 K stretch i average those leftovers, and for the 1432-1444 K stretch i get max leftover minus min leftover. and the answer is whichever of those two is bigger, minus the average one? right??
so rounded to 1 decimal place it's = 9.9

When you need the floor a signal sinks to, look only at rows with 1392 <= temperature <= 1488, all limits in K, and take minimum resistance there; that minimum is 79.41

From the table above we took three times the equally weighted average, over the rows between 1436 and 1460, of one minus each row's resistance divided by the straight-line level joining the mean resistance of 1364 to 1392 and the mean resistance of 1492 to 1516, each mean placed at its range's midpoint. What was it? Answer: 0.10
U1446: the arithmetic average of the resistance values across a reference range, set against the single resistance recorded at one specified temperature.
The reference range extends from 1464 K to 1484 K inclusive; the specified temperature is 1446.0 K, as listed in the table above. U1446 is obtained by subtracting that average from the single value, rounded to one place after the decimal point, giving 0.6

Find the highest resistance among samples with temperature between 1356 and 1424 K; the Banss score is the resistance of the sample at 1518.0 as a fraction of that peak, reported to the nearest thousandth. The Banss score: 0.865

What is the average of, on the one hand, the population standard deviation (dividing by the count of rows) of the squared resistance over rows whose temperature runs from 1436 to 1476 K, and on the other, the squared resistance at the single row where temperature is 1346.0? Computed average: 4215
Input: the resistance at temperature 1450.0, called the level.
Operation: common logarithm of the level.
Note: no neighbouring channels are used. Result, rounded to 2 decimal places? 1.90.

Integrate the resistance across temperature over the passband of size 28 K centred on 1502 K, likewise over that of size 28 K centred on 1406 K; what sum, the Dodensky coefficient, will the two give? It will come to 4807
